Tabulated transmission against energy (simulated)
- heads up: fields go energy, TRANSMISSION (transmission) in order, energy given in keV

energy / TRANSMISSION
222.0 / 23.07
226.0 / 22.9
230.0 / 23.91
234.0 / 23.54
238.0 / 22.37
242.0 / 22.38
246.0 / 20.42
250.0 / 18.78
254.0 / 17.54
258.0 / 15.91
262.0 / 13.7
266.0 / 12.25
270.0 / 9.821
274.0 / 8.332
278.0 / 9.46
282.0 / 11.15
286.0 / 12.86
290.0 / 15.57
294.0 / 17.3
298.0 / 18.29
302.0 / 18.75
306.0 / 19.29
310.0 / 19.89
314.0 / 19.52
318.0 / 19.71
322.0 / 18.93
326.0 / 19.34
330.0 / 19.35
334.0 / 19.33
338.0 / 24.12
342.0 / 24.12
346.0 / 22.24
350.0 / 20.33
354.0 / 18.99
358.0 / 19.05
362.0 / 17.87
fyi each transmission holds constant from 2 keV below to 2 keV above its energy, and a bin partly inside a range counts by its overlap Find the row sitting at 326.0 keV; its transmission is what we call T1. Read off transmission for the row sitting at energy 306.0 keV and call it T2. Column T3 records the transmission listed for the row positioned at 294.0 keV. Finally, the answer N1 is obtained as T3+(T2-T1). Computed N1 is 17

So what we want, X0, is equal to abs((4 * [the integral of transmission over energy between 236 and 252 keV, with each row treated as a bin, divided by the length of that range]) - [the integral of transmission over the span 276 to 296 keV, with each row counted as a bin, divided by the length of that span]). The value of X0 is 71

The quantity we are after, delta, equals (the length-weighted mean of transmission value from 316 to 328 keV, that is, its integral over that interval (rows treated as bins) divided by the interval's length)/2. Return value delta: 9.7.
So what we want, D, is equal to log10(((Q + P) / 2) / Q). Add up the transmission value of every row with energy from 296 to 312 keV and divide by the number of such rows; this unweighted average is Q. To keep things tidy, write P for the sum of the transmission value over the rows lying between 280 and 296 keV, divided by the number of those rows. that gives -0.06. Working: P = 14.2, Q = 19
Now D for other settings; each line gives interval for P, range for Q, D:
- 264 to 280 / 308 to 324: -0.12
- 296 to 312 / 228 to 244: -0.04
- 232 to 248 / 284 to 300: 0.08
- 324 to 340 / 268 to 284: 0.19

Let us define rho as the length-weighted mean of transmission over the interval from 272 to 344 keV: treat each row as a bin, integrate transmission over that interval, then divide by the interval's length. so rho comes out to 18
